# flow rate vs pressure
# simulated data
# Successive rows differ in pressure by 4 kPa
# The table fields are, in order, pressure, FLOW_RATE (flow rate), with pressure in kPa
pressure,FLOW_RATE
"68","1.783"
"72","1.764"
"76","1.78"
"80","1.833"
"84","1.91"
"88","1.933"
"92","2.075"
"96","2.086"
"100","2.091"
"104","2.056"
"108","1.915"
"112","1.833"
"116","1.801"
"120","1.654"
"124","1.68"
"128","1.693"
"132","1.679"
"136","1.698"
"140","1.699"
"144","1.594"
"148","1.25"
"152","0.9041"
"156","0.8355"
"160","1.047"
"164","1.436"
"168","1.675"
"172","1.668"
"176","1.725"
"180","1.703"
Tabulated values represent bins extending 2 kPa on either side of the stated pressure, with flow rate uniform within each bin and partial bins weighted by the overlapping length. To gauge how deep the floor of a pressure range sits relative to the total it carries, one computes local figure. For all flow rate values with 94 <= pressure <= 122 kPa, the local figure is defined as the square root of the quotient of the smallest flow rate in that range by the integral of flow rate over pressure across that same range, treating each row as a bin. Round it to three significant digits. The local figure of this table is 0.175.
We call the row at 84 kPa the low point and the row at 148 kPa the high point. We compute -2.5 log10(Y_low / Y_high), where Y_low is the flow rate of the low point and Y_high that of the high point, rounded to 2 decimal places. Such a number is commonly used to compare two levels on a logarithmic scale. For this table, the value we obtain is -0.46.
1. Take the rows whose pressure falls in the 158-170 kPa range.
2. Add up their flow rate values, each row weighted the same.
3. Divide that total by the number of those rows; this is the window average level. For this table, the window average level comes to 1.39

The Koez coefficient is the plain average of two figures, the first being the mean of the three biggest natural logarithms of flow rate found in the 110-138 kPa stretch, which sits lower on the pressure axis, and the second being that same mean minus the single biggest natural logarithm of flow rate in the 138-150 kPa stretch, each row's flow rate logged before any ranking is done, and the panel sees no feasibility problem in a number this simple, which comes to 0.31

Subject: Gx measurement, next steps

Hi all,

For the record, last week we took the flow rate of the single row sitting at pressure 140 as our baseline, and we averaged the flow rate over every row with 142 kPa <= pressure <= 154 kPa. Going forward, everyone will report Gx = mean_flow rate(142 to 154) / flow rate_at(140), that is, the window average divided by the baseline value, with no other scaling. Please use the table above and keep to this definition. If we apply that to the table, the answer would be 0.74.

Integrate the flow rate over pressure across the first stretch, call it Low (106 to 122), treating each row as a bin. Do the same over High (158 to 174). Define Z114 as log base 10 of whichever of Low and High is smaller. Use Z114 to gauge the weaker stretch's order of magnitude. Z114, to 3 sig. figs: 1.37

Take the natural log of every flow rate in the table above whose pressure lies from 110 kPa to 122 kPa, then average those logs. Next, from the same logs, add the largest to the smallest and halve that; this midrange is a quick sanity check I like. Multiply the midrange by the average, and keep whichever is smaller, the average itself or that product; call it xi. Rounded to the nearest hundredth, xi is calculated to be 0.31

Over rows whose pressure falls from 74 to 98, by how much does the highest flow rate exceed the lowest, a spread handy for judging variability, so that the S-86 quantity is 0.31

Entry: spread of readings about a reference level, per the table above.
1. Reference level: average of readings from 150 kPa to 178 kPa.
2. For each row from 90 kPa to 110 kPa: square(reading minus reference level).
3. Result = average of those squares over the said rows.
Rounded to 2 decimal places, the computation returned 0.52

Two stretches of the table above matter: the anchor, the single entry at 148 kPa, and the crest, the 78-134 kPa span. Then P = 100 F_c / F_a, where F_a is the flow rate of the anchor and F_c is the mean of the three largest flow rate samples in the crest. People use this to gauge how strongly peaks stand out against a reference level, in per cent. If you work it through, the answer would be 167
